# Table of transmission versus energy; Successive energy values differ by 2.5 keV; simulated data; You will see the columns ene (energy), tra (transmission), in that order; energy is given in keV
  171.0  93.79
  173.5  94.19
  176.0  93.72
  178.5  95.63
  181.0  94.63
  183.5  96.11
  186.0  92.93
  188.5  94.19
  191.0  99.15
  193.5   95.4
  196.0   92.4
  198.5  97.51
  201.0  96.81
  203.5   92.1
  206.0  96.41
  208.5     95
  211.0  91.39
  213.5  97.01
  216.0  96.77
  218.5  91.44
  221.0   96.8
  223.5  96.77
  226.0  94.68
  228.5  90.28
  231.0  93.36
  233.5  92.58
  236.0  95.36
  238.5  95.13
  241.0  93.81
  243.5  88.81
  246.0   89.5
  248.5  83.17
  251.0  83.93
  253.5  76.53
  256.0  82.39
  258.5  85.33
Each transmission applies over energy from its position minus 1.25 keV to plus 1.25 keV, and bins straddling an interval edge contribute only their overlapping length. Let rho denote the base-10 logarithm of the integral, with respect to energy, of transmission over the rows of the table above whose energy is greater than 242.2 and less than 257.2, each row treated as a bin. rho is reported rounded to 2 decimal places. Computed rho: 3.10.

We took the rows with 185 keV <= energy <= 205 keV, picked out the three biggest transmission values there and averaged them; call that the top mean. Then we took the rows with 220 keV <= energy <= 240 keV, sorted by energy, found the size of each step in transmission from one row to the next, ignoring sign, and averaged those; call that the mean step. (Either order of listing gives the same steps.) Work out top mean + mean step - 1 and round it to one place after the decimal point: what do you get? 98.7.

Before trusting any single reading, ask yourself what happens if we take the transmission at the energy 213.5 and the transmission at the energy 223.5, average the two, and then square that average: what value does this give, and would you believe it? 9388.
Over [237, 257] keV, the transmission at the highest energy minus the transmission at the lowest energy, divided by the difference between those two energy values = -0.73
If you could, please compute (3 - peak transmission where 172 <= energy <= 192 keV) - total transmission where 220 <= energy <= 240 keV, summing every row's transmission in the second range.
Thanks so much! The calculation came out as -851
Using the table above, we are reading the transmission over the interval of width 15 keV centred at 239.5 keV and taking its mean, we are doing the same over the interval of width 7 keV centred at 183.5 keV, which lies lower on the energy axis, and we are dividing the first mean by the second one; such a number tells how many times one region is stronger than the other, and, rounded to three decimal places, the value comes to 0.979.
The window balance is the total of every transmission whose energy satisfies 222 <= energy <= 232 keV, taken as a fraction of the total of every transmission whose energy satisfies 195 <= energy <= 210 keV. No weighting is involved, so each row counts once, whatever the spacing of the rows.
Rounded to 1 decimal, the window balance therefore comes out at 0.7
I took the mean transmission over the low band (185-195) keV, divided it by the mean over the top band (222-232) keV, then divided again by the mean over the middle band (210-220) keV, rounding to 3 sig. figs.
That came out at 0.0108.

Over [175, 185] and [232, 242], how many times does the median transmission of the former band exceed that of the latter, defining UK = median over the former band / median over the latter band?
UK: 1.01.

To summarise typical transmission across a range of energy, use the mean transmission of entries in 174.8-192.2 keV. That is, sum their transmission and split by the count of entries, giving 95.2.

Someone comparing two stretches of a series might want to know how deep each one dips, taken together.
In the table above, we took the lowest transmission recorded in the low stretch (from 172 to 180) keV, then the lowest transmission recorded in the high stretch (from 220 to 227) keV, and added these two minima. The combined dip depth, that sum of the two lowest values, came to 188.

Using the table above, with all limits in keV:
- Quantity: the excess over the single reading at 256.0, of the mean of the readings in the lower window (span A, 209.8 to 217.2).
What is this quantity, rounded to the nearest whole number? 13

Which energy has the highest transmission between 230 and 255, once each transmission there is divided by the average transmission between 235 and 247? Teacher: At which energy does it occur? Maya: 236.0 keV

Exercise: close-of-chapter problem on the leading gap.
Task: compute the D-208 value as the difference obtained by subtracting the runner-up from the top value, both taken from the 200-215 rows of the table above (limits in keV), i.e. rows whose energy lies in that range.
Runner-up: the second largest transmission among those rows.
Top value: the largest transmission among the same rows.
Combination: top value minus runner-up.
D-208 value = 0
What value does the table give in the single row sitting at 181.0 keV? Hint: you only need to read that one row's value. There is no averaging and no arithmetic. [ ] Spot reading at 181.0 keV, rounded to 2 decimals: 94.63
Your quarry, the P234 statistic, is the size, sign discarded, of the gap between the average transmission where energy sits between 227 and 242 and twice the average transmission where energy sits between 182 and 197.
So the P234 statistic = 97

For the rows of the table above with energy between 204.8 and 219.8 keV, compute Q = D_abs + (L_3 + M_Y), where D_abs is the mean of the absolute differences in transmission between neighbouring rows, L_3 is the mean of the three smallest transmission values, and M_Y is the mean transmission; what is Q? 191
